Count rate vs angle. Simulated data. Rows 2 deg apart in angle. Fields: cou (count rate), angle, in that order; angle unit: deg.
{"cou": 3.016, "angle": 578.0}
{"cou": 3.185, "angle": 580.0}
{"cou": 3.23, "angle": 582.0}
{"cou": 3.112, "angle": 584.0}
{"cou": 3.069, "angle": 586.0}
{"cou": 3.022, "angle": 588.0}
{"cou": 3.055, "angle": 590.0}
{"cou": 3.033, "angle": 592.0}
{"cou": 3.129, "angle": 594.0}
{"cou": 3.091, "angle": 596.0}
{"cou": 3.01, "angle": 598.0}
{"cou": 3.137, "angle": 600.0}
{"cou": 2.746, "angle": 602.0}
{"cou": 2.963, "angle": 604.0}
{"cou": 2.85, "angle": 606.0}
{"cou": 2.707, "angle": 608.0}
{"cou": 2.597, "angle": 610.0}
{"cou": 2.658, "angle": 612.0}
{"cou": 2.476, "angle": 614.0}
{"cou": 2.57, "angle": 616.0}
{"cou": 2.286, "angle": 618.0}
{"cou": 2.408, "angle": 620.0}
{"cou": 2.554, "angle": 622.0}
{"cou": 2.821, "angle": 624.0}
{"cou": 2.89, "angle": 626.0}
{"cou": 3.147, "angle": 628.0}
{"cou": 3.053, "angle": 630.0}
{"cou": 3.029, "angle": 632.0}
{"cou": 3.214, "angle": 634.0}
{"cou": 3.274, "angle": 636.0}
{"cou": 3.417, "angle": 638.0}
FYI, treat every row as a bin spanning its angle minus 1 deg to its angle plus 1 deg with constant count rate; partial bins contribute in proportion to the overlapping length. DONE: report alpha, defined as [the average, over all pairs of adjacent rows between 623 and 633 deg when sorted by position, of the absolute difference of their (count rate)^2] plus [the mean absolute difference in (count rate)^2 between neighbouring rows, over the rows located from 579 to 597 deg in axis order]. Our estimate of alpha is 1.0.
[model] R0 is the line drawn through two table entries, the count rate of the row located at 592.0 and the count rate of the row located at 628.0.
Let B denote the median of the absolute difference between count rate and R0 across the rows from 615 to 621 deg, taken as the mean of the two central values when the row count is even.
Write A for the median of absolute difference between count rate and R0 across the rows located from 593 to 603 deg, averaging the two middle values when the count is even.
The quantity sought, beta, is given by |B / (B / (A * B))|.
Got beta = 0.056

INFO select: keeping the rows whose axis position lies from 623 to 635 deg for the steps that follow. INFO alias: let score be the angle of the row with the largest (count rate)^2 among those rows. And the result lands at 634.0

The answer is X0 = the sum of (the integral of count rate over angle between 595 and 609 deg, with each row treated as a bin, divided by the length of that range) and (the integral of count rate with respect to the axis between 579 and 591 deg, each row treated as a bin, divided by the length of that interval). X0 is 6.0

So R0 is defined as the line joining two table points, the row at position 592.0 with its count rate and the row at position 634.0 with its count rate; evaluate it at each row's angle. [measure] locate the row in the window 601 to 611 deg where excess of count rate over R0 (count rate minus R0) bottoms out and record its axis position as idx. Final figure 610.0 deg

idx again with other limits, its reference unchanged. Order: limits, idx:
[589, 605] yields 602.0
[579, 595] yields 592.0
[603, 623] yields 618.0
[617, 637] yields 618.0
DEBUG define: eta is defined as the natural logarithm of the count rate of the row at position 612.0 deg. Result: 0.98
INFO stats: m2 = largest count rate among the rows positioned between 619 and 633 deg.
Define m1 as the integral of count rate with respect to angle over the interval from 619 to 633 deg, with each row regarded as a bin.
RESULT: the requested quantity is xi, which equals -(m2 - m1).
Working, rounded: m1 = 39.8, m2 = 3.147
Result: 37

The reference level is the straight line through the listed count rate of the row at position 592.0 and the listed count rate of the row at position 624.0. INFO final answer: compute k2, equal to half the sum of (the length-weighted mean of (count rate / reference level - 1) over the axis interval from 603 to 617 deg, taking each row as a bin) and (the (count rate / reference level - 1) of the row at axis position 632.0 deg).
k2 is 0.01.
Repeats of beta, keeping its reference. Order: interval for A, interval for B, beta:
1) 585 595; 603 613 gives 0.011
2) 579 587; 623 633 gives 0.019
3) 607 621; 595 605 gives 0.042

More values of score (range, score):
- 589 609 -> 600.0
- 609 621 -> 612.0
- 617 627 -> 626.0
